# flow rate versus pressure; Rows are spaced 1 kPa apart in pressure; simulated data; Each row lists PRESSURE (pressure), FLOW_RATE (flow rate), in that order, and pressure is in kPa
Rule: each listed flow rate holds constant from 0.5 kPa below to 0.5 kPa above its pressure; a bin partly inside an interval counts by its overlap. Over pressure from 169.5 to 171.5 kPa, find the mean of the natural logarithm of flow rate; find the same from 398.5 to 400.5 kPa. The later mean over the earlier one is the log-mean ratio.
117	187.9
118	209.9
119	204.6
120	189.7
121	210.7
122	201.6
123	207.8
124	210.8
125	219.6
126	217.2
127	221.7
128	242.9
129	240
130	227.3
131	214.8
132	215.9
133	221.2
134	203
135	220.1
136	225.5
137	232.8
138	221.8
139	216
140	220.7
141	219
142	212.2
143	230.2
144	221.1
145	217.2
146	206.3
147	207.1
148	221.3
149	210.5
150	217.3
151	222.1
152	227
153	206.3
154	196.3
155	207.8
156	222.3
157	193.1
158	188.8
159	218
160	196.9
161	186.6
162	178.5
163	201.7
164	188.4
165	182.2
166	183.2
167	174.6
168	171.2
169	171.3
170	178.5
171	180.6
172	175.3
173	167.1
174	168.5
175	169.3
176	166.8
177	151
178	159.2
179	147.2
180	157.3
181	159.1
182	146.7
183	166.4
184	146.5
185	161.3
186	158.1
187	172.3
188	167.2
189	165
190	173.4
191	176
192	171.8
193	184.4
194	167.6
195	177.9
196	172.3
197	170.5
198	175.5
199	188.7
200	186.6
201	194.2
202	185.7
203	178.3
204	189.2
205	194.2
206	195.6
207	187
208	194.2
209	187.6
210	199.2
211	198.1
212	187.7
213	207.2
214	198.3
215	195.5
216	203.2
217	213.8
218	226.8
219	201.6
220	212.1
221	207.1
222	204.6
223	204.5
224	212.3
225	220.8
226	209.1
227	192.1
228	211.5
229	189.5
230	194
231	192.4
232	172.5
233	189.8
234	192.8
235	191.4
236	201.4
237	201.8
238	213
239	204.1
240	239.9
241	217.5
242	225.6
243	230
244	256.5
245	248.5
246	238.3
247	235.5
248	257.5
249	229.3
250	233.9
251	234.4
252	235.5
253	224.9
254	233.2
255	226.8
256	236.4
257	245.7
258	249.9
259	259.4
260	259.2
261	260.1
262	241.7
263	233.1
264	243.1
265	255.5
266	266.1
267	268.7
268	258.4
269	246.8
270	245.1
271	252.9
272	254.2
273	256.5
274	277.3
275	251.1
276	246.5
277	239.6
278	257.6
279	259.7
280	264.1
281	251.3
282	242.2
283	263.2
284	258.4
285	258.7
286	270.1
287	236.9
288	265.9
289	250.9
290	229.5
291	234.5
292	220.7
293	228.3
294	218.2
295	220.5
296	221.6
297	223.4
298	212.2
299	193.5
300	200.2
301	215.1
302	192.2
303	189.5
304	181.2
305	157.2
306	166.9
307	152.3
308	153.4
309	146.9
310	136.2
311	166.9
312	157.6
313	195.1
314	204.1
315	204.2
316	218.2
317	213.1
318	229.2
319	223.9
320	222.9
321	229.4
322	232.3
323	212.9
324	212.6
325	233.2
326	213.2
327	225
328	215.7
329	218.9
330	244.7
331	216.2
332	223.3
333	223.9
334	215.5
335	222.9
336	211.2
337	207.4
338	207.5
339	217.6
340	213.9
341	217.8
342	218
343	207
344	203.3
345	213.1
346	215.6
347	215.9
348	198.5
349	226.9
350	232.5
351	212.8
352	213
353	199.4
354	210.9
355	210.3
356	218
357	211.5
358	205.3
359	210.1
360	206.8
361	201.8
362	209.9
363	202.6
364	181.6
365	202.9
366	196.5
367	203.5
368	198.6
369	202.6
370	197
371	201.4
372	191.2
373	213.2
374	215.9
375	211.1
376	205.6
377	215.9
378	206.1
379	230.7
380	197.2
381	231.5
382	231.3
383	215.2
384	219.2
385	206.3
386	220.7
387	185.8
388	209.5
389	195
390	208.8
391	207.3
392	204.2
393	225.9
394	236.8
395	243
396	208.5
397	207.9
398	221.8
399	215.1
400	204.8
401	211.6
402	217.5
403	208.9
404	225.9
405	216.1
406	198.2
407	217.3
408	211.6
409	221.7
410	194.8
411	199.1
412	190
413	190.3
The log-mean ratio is 1.03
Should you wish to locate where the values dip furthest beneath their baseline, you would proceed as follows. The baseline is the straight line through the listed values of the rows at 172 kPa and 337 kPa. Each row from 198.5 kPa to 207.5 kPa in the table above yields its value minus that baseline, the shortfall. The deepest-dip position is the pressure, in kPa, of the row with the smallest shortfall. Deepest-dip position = 203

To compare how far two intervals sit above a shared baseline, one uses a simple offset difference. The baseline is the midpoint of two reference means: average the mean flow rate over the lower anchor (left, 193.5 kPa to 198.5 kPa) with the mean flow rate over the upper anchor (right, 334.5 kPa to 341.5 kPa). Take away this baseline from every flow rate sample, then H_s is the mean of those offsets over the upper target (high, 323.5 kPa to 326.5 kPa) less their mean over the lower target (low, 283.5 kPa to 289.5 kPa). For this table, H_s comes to -37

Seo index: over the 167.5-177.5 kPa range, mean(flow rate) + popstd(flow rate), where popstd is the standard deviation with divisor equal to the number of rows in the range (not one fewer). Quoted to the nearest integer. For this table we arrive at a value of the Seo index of 178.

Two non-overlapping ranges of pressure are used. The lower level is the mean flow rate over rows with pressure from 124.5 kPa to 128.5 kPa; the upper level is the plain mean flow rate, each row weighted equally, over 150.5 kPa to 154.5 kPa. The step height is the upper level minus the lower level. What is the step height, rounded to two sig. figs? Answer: -12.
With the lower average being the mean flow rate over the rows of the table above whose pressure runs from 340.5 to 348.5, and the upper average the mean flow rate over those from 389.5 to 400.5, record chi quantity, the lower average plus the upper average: 428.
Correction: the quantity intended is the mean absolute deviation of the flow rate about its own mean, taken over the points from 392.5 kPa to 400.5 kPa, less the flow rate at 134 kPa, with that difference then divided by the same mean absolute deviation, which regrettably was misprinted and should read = -17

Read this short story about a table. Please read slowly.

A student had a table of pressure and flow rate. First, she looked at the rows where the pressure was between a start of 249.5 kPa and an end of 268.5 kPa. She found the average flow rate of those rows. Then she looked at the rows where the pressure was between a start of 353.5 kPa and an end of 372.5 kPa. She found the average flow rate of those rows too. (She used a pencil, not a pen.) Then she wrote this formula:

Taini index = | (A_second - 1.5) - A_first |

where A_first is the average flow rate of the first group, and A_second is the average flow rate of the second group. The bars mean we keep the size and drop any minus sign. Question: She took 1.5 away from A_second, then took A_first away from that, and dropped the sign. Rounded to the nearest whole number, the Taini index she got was 44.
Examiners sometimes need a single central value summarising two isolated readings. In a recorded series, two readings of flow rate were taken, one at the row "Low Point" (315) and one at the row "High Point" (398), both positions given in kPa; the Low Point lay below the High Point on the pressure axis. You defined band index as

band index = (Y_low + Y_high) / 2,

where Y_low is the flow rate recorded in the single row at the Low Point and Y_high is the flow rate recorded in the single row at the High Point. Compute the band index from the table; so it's 213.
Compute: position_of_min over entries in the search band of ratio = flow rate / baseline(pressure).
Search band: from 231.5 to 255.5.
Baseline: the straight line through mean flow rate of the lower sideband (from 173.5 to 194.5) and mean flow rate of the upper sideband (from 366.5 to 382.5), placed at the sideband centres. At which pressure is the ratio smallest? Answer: 232 kPa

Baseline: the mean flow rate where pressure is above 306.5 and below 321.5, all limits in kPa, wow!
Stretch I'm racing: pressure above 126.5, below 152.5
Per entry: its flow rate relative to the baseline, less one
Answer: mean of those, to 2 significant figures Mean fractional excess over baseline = 0.16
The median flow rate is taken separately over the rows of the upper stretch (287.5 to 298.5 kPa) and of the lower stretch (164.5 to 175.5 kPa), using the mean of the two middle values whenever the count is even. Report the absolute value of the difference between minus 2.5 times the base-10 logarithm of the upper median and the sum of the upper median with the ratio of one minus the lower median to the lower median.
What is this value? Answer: 228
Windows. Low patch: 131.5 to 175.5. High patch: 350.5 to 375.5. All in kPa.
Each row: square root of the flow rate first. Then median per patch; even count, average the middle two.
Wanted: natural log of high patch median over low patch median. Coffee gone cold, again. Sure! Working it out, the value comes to 0.00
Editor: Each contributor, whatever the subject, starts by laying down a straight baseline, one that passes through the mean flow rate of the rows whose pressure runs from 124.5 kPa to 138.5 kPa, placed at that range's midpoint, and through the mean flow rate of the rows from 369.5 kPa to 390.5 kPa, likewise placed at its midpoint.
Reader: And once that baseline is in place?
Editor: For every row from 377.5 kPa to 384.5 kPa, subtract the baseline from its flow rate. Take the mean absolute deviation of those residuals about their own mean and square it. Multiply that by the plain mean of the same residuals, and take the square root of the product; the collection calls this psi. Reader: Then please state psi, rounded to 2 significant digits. 32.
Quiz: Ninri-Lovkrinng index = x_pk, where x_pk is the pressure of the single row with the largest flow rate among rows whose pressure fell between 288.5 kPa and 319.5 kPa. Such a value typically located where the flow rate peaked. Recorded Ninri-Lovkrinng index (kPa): 289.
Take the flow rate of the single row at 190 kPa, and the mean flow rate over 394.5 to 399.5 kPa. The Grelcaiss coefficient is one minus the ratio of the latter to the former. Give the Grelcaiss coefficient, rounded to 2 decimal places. -0.26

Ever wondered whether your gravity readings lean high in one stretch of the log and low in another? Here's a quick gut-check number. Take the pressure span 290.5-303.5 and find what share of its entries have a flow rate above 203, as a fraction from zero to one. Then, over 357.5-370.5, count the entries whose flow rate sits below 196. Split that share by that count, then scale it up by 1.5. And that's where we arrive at 1.0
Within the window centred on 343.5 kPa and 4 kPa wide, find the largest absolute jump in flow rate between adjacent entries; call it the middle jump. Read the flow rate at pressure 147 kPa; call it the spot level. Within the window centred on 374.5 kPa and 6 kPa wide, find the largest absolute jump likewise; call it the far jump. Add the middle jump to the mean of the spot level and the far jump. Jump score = 126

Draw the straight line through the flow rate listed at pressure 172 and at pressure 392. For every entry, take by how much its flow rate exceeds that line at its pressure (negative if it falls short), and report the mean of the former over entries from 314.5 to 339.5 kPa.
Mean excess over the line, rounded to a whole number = 24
